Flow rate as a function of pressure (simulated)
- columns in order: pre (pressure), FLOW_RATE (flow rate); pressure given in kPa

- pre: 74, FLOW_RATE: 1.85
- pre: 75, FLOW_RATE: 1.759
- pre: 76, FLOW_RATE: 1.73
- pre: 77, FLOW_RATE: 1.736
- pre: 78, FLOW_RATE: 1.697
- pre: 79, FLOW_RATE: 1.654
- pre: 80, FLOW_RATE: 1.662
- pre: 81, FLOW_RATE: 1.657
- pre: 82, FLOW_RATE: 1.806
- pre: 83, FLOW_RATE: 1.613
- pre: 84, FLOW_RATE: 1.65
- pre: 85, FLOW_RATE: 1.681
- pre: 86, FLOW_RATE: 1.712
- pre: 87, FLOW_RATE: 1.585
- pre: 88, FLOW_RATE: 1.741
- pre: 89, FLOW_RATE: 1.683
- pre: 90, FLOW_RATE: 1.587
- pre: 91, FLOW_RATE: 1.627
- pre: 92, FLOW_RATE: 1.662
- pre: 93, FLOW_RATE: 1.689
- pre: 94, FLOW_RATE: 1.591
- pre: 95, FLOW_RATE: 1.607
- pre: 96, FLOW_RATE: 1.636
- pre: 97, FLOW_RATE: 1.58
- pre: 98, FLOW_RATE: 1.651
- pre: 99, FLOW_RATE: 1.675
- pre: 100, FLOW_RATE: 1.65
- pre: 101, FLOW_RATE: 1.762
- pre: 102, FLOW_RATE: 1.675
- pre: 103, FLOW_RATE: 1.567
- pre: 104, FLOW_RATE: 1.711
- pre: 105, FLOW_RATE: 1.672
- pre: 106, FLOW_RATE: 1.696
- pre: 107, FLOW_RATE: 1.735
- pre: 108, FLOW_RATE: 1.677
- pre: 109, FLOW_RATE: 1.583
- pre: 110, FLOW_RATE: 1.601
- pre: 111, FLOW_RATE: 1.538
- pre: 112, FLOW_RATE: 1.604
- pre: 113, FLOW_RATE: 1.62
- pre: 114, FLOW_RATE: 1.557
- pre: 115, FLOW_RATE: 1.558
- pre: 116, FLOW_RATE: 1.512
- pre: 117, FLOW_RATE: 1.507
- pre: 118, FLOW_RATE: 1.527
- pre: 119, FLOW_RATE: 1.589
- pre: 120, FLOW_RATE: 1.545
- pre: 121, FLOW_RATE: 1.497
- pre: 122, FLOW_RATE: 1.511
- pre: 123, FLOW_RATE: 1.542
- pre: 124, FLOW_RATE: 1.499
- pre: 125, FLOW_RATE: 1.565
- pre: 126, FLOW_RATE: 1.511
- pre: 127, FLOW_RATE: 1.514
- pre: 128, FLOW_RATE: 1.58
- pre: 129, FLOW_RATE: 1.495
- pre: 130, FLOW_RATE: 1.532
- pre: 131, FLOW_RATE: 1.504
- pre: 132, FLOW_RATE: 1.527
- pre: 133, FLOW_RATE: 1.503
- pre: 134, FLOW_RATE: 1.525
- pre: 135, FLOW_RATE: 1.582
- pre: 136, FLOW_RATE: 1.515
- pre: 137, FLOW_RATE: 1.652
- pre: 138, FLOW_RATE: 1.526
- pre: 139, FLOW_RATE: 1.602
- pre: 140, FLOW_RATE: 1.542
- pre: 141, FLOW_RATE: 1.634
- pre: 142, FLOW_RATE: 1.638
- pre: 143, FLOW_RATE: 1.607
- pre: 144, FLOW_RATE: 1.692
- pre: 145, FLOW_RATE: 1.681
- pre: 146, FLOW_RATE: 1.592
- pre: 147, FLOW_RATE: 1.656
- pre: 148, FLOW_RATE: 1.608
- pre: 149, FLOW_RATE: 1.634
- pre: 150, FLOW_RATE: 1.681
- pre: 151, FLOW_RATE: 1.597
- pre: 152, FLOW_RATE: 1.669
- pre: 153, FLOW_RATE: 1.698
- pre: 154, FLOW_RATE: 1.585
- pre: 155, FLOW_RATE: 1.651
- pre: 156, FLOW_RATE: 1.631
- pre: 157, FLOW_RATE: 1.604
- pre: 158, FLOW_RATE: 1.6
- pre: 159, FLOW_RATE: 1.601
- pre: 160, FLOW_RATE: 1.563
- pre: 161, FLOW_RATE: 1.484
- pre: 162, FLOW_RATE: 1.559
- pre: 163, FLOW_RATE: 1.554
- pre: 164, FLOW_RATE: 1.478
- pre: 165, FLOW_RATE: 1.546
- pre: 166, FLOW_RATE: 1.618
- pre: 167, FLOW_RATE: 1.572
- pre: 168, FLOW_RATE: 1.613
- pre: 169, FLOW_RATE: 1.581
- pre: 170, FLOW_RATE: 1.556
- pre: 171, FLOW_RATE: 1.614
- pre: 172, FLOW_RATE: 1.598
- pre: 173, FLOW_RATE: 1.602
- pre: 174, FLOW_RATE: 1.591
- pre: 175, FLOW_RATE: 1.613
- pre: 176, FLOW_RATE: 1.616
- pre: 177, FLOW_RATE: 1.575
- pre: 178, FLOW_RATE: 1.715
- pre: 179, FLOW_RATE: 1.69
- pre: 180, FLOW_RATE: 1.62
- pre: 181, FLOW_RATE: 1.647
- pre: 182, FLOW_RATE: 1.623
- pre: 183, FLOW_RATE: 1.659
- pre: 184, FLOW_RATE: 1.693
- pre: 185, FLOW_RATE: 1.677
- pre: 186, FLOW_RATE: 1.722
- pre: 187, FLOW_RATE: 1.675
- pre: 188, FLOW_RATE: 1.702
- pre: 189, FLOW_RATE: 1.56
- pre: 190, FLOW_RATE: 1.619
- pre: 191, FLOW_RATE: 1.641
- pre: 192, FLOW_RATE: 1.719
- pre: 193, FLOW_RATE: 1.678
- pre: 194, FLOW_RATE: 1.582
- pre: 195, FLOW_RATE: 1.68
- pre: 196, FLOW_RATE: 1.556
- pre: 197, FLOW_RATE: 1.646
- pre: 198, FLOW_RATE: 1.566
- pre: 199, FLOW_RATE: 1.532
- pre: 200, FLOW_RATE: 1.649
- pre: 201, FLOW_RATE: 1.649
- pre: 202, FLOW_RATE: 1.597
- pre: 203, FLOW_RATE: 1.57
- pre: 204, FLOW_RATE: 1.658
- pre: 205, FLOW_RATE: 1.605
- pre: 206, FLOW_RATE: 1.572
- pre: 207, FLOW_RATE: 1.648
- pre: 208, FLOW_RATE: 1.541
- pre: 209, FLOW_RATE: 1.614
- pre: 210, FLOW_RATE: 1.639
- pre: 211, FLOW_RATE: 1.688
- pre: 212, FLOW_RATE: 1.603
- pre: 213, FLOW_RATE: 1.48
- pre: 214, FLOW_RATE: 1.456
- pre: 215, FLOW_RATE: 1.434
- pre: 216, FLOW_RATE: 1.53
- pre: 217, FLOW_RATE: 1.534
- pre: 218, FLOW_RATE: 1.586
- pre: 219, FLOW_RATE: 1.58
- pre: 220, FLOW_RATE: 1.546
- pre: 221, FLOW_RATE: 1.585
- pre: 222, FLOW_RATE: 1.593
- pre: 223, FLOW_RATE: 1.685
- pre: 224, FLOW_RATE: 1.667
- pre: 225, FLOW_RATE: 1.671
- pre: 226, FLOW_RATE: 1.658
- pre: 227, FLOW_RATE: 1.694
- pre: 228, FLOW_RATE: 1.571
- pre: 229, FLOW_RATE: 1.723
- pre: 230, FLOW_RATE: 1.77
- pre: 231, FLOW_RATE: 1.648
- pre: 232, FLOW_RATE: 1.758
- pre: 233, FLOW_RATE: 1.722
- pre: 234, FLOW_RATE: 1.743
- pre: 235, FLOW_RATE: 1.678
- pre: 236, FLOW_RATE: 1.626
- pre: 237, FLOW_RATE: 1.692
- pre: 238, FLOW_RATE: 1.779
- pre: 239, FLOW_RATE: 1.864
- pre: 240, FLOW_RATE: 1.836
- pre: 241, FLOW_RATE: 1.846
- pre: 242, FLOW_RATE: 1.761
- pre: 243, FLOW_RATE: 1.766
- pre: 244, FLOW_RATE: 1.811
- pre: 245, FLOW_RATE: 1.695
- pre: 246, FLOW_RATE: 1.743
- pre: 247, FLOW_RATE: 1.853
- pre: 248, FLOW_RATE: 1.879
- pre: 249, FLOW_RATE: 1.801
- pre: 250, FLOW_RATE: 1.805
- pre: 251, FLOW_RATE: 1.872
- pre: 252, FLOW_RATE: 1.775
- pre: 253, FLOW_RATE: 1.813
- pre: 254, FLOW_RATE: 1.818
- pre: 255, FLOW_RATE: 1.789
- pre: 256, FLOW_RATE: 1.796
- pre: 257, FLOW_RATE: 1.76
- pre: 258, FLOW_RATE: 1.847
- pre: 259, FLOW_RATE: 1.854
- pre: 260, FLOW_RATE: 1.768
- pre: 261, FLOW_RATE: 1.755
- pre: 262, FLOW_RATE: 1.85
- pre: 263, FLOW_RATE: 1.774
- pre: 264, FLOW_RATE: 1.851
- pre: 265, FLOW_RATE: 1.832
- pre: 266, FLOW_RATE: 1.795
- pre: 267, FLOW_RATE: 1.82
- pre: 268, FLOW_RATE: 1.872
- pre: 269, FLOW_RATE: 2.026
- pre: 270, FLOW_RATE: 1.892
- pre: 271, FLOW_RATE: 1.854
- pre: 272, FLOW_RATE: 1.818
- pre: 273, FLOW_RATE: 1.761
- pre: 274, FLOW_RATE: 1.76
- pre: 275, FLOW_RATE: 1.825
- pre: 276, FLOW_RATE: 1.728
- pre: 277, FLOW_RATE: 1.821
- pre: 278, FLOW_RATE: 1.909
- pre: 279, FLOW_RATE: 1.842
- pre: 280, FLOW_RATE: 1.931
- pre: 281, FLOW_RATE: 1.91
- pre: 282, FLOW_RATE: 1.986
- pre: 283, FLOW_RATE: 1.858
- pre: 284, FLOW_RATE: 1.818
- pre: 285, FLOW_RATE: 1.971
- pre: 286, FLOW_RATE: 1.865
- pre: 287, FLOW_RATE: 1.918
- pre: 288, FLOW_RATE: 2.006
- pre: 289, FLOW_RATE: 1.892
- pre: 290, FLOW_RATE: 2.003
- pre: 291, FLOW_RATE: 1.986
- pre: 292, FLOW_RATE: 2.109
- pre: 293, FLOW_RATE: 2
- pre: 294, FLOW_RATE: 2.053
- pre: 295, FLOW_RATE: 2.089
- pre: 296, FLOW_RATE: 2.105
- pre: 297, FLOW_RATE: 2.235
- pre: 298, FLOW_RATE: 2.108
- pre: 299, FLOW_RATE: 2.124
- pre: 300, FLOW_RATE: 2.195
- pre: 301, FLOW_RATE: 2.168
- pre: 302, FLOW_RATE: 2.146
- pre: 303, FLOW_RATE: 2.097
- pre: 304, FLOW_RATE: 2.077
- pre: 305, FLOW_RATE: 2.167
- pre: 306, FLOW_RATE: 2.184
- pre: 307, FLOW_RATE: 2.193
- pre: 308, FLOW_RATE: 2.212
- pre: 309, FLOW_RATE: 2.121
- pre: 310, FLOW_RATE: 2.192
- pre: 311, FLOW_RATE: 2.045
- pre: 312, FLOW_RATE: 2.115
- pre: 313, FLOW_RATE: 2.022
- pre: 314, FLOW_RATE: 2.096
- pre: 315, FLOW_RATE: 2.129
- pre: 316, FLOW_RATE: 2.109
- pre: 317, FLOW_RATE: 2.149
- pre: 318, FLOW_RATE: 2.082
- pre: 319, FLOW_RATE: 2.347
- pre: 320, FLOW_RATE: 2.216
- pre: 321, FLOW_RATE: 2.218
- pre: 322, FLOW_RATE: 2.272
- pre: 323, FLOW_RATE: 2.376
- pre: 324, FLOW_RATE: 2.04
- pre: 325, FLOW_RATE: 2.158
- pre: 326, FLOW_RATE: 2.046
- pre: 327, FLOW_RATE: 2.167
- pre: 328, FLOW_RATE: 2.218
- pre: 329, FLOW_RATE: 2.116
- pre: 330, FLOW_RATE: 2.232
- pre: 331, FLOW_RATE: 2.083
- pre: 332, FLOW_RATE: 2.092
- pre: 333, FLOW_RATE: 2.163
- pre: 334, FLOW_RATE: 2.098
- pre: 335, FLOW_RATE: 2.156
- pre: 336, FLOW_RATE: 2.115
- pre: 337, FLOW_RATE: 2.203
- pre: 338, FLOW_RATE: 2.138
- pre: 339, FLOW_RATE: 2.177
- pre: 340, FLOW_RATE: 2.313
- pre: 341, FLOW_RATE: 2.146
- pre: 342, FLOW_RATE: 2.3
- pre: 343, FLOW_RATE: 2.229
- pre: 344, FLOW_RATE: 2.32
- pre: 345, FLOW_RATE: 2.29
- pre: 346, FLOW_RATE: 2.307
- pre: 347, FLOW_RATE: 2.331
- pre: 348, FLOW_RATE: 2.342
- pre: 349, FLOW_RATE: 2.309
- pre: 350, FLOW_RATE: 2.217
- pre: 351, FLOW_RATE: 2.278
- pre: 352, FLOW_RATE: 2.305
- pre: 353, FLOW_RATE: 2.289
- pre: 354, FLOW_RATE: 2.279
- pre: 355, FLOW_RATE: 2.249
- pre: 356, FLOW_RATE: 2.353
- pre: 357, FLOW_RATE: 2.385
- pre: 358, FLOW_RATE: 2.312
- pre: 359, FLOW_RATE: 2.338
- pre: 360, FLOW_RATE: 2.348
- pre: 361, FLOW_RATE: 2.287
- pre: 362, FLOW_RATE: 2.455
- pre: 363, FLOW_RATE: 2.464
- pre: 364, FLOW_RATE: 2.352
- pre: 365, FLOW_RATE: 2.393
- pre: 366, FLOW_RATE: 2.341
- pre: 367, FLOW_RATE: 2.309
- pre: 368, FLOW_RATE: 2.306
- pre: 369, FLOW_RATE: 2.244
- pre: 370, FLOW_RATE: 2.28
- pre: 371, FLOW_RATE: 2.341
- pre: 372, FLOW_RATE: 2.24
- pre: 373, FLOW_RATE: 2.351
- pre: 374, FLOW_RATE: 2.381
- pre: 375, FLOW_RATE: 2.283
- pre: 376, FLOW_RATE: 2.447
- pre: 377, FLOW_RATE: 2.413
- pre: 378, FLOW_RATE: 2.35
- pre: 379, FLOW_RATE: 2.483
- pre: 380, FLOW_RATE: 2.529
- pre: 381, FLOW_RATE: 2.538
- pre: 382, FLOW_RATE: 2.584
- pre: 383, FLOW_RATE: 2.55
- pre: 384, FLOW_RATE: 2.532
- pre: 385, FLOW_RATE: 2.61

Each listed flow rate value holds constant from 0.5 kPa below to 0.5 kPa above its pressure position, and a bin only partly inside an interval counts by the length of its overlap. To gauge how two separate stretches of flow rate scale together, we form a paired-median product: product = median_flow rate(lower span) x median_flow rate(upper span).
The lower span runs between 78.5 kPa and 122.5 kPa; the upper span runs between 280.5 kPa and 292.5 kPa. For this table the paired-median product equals 3.2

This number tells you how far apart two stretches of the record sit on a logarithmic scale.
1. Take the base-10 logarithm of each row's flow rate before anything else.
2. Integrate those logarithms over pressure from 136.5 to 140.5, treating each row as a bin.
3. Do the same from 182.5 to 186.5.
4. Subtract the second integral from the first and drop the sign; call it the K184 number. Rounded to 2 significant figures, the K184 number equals 0.11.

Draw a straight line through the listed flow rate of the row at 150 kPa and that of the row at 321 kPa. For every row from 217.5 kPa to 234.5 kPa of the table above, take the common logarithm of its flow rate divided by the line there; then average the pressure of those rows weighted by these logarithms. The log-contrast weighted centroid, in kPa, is 225.2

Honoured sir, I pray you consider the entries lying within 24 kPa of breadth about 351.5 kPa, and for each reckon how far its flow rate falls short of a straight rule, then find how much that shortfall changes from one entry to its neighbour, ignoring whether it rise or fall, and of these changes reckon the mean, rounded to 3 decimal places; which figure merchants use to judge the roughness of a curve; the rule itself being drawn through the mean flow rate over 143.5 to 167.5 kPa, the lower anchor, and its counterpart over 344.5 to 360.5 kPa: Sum 0.057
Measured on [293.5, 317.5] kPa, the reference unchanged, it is 0.055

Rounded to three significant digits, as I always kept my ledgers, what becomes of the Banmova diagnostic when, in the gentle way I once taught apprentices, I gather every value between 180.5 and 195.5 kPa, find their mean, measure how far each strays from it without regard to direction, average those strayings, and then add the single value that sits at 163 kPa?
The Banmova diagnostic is 1.59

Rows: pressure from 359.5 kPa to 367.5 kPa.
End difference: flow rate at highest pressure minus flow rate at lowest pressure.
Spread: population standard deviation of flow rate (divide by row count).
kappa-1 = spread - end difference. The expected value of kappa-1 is 0.10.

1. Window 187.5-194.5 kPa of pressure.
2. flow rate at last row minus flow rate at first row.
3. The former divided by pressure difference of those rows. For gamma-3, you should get -0.020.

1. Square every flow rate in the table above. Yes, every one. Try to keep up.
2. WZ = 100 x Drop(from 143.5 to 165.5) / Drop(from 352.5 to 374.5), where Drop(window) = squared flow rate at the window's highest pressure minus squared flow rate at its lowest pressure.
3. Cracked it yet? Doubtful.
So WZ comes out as -110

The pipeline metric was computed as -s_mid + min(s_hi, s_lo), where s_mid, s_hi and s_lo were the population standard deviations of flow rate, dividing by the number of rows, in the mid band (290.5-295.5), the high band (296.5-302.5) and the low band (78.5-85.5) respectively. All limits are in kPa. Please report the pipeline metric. -0.0052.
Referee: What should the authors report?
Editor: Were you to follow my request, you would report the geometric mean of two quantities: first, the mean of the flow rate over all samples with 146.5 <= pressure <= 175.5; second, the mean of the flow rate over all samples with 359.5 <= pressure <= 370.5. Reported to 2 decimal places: 1.94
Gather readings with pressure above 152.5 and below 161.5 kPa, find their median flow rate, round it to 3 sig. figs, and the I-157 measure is 1.60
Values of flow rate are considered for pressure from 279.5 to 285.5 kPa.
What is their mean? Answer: 1.91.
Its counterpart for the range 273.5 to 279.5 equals 1.81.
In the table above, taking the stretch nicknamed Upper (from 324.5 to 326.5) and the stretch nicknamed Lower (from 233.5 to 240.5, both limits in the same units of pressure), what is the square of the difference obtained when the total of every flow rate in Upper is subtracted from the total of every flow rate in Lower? 64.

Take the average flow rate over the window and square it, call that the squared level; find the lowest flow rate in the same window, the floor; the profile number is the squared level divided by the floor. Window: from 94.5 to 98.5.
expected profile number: 1.66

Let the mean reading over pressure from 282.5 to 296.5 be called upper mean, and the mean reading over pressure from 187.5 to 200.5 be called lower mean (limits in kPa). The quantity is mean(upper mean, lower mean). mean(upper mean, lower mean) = 1.80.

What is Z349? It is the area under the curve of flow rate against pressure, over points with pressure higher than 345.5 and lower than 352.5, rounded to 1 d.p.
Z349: 16.1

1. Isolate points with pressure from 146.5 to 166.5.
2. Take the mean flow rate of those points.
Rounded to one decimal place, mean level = 1.6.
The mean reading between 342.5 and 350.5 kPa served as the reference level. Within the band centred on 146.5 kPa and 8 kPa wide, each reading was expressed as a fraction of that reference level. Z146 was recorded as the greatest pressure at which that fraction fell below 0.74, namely 150 kPa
